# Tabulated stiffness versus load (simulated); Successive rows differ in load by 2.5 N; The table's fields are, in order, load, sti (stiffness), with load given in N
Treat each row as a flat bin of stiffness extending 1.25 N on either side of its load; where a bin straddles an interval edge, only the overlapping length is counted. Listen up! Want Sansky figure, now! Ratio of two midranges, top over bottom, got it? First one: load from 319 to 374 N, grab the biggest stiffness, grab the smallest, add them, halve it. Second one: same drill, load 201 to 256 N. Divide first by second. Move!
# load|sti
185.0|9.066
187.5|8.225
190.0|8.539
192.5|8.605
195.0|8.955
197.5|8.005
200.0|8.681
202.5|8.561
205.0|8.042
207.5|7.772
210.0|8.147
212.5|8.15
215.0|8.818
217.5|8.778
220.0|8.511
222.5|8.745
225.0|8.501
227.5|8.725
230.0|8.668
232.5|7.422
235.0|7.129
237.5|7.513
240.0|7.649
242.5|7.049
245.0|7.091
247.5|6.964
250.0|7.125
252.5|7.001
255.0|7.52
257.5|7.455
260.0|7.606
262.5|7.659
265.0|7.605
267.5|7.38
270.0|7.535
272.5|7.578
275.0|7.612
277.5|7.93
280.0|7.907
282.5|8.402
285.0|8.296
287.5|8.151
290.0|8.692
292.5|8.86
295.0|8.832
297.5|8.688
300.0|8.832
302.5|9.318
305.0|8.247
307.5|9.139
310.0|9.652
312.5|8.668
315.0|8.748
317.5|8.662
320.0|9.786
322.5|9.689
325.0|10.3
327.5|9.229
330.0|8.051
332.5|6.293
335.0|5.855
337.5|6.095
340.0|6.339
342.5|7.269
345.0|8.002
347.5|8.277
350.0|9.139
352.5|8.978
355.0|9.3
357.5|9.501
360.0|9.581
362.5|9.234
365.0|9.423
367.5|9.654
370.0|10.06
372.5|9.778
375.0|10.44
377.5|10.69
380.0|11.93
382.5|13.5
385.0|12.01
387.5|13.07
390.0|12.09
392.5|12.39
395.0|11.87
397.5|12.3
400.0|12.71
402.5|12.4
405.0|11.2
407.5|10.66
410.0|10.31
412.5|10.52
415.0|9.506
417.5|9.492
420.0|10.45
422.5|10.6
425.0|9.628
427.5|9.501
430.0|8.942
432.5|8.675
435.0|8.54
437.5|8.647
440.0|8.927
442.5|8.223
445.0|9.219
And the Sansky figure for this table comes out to 1.02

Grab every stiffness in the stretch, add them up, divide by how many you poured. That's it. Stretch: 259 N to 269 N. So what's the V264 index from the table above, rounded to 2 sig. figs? 7.6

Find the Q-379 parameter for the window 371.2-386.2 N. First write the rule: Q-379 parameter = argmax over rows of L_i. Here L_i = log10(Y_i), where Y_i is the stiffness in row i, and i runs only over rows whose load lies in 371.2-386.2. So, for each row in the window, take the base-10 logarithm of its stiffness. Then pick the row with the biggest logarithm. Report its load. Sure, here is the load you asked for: 382.5 N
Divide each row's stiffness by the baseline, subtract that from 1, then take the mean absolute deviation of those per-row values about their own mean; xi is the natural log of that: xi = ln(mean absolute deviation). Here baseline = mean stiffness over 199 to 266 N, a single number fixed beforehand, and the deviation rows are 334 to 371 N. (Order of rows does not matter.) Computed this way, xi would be -1.90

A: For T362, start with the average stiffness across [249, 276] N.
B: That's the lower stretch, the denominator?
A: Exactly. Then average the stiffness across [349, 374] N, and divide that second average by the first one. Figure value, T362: 1.27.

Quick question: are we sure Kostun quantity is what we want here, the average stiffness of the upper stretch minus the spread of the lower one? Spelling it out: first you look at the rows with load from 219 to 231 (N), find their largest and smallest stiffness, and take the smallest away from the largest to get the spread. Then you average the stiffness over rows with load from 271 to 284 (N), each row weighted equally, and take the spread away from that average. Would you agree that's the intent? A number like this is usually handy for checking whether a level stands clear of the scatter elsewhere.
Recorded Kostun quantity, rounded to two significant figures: 7.6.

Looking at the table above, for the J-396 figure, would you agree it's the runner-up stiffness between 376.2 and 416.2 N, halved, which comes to 6.5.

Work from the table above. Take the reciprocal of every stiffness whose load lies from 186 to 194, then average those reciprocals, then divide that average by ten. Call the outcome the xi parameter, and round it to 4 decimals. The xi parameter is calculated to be 0.0118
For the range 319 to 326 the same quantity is 0.0101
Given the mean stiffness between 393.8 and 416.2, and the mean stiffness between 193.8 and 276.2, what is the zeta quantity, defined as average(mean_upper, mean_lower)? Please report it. 9.6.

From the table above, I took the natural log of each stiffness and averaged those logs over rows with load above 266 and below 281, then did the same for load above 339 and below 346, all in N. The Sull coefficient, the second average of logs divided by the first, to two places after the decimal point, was 0.97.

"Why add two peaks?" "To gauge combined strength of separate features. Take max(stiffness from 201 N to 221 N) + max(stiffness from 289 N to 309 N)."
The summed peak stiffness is 18.1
